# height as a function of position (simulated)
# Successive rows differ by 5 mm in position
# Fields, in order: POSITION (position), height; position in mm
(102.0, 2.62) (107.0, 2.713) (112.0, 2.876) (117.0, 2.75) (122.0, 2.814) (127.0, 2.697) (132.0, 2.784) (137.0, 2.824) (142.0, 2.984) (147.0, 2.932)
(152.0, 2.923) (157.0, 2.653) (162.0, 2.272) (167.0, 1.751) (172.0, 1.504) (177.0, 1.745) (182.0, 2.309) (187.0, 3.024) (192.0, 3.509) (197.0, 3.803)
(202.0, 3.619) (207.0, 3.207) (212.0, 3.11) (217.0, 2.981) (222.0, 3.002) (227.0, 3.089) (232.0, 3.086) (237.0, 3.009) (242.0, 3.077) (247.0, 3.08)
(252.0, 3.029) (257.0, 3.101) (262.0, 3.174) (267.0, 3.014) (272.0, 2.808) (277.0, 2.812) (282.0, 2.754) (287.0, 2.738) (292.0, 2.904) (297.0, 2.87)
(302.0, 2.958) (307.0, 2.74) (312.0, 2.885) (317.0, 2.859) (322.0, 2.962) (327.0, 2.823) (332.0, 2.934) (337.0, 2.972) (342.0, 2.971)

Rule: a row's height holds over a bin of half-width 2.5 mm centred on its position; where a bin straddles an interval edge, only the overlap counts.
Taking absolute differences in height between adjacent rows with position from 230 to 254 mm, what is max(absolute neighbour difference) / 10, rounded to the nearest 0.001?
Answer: 0.008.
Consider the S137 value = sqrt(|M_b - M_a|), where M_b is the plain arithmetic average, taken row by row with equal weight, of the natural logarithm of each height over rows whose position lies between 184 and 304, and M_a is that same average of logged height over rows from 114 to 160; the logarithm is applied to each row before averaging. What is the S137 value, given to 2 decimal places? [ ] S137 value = 0.29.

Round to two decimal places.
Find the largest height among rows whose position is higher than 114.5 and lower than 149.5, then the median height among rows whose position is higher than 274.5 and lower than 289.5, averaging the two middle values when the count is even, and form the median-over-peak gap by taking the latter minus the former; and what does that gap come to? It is -0.23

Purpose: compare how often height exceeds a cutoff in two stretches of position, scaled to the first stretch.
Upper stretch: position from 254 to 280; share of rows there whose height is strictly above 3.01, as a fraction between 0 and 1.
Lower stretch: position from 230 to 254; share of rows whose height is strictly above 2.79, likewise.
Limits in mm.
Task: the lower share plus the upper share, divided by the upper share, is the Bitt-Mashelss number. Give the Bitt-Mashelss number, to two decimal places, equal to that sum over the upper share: 2.67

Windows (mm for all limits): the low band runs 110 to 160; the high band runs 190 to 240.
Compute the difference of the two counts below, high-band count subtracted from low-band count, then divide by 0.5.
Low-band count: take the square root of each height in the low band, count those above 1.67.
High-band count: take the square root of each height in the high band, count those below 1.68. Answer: 12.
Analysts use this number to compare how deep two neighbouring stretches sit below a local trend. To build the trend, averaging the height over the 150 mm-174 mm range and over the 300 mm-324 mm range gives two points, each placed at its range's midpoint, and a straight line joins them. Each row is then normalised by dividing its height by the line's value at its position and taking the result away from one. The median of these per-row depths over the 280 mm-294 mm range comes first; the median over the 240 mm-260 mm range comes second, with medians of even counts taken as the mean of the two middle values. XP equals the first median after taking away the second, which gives 0.18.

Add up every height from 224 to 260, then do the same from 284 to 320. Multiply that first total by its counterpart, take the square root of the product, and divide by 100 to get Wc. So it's 0.207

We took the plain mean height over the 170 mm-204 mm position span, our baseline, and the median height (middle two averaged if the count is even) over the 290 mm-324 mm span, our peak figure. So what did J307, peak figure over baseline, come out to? 1.03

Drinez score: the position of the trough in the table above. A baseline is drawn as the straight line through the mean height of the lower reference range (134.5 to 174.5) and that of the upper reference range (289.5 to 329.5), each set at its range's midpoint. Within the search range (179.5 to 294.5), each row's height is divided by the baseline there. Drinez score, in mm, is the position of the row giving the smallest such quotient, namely 182.0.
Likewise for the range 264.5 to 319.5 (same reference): 307.0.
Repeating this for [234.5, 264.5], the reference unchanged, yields 252.0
